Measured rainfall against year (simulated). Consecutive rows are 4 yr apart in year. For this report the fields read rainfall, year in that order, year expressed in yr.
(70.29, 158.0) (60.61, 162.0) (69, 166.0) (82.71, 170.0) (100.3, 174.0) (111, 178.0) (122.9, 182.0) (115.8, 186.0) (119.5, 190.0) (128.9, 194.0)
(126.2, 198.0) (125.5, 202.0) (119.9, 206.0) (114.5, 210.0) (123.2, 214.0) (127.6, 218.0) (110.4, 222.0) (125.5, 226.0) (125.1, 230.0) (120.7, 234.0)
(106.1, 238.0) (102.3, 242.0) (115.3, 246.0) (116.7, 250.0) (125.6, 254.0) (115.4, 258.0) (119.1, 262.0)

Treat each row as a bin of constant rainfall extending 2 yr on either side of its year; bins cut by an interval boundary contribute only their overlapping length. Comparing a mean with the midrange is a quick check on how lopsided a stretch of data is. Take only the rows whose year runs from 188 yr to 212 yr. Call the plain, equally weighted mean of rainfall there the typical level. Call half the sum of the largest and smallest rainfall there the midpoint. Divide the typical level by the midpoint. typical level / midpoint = 1.01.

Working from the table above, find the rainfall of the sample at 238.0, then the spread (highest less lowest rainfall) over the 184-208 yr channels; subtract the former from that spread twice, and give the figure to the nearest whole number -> -199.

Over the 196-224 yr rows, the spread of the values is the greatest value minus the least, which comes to 17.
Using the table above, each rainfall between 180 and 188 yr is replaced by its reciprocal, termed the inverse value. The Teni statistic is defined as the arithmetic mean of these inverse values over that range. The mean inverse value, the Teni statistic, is 0.0084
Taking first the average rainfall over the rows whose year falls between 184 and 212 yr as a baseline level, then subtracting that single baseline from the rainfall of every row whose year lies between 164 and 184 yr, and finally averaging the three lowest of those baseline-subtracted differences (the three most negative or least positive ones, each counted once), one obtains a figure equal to -37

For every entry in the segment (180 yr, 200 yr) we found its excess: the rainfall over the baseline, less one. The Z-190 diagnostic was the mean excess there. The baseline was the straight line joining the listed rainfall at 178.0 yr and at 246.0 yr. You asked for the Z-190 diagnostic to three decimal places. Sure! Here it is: 0.097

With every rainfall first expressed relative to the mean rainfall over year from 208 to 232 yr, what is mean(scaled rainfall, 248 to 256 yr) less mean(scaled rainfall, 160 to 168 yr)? 0.47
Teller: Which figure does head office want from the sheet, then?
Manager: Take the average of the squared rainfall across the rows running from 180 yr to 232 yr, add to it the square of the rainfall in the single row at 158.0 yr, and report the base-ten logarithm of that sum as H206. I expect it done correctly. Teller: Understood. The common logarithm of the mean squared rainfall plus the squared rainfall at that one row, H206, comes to 4.30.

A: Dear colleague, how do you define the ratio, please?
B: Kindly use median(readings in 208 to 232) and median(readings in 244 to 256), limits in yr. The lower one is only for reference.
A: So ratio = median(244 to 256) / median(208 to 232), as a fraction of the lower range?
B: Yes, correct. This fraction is 0.94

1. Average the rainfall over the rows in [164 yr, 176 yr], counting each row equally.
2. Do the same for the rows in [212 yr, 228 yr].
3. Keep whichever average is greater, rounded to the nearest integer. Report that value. 122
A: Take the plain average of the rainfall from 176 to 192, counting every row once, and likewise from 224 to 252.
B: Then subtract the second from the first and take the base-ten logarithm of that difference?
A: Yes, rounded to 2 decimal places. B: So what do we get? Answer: 0.13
